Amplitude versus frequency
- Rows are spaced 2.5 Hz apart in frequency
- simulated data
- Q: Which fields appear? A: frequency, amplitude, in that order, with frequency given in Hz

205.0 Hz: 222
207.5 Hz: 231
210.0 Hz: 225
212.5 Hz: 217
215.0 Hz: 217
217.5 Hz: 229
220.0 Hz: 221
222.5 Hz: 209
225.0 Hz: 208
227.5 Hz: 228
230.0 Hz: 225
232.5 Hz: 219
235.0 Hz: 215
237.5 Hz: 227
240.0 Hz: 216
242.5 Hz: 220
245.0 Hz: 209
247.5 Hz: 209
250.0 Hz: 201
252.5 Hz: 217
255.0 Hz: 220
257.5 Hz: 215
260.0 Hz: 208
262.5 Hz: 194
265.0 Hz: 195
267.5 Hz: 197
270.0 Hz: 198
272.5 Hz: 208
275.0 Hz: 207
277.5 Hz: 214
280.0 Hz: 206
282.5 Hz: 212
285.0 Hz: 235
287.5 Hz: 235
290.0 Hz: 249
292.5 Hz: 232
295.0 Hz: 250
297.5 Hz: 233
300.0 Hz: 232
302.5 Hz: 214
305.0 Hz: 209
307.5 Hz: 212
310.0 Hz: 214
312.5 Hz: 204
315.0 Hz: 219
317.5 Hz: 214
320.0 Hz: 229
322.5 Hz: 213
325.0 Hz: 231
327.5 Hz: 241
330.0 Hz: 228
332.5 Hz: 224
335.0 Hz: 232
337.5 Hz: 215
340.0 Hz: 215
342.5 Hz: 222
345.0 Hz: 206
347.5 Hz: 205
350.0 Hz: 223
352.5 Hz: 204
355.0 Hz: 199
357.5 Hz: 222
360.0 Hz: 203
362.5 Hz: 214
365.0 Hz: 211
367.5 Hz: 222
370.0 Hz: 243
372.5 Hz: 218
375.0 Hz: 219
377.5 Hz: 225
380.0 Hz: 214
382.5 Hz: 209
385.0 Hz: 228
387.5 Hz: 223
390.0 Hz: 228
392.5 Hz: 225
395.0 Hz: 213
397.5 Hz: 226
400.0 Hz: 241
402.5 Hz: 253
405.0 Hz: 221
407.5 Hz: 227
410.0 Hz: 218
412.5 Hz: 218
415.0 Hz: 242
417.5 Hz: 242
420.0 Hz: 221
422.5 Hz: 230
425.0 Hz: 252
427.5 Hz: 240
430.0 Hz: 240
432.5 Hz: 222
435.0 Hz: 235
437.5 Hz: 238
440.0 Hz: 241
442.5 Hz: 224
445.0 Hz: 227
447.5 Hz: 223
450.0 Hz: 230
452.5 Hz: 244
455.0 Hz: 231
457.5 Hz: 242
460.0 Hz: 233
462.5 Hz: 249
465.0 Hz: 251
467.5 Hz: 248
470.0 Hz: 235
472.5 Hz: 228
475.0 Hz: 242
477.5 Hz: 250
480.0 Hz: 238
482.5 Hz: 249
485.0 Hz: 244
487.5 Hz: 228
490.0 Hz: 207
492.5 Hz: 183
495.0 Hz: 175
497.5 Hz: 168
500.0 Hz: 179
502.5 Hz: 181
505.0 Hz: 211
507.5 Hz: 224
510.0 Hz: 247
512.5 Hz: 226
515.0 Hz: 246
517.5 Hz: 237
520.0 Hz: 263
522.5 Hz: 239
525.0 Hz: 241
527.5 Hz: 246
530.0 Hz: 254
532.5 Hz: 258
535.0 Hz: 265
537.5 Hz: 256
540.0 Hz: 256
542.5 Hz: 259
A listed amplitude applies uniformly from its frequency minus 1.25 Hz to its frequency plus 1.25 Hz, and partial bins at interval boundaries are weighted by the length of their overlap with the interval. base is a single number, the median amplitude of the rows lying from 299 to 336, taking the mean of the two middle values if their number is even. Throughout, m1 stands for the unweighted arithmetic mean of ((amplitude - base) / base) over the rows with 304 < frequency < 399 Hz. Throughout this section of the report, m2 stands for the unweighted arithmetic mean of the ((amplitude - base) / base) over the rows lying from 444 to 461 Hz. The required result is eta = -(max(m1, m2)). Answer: -0.063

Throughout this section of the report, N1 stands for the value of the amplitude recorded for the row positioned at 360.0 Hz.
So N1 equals 203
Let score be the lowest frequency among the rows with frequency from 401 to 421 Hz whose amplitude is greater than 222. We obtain 402.5 Hz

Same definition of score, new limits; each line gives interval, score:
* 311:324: 320.0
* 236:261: 237.5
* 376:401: 377.5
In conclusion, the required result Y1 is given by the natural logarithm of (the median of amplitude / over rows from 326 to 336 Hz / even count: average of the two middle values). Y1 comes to 5.44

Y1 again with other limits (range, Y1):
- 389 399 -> 5.42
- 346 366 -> 5.34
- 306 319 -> 5.37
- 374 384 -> 5.38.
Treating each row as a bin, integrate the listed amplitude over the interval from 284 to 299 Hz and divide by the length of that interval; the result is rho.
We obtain 239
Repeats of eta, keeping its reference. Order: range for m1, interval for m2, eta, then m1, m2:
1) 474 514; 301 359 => 0.008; -0.015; -0.01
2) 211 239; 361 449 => -0.040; 0.002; 0.04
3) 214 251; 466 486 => -0.104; -0.010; 0.10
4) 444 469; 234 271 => -0.086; 0.086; -0.04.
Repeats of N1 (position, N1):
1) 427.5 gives 240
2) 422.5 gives 230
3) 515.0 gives 246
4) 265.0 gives 195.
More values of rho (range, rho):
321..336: 228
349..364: 211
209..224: 219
